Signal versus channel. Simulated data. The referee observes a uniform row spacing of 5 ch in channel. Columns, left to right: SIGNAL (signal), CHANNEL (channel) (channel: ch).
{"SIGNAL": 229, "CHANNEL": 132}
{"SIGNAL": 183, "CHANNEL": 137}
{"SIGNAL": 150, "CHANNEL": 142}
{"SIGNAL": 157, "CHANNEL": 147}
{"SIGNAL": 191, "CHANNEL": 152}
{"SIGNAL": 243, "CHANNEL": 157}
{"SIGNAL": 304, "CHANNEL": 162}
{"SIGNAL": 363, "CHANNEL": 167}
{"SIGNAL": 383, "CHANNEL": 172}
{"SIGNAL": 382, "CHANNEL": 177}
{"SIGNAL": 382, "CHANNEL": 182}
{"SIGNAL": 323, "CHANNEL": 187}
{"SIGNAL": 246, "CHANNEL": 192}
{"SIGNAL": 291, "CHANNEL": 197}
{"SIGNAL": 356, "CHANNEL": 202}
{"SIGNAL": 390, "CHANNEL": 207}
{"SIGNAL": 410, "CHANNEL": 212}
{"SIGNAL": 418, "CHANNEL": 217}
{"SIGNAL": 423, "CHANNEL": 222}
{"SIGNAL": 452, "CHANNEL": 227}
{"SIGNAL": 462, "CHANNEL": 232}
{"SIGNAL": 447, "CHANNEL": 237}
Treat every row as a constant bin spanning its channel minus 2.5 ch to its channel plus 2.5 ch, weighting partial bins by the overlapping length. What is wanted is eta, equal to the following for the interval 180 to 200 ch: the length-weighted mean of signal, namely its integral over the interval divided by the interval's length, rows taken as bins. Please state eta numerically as 310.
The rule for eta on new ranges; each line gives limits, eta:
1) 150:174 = 297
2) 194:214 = 358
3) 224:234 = 455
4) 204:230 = 418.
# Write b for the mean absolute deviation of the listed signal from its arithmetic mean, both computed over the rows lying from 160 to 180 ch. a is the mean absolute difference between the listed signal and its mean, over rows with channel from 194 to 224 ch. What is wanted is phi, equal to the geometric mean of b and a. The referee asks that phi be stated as 32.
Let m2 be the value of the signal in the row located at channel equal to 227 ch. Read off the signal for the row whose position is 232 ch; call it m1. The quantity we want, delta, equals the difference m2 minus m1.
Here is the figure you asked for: -10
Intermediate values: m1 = 462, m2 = 452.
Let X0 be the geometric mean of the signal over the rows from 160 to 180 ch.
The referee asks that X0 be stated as 356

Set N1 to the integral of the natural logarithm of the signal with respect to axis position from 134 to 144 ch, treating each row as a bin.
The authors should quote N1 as 51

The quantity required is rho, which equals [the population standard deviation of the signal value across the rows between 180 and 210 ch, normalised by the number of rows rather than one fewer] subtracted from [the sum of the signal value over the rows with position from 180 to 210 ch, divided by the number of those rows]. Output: 280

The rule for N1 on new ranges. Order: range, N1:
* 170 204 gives 197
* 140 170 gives 163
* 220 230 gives 61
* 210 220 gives 60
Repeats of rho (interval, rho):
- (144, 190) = 221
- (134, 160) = 152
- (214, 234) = 420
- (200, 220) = 370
